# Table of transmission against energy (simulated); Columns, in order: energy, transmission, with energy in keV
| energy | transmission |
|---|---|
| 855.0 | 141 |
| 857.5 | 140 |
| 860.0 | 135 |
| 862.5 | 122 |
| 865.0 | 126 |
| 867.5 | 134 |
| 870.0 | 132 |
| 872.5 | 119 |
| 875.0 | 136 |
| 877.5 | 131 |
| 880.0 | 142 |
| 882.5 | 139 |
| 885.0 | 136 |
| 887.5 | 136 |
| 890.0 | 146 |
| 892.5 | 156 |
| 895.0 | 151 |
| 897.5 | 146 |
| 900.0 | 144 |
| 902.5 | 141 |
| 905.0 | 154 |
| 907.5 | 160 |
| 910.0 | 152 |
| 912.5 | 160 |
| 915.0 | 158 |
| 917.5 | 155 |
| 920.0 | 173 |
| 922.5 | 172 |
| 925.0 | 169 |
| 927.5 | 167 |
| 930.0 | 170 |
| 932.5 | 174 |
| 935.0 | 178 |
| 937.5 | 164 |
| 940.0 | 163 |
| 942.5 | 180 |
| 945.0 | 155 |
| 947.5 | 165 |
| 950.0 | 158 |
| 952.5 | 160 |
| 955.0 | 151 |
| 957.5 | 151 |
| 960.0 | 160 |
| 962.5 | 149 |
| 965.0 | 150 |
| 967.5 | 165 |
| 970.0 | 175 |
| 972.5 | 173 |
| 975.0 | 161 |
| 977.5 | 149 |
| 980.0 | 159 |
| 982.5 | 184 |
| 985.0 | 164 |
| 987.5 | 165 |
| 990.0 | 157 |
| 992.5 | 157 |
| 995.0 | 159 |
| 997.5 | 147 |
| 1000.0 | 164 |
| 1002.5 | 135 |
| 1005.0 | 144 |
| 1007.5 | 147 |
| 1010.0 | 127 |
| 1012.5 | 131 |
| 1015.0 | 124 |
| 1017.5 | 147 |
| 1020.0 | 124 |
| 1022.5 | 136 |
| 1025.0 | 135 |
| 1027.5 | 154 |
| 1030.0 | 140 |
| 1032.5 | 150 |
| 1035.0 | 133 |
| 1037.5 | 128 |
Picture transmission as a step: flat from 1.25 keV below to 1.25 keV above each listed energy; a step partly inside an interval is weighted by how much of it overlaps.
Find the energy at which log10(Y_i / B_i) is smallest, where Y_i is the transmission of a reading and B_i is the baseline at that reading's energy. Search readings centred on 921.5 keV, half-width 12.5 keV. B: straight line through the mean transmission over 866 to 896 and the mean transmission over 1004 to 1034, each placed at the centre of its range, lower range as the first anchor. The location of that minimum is 910.0 keV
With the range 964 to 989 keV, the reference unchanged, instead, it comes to 977.5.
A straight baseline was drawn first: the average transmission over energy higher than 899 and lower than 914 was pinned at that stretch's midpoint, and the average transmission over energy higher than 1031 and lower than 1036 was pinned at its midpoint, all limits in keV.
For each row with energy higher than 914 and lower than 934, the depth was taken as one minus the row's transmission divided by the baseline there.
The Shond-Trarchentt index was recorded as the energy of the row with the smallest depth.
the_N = 932.5 keV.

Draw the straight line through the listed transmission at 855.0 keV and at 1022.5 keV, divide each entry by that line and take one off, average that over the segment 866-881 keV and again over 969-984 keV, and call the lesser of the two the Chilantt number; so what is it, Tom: -0.06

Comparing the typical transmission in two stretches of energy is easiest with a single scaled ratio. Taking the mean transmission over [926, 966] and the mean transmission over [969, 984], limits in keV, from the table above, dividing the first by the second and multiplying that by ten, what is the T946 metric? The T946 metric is 9.7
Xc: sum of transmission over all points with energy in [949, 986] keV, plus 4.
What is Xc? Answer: 2413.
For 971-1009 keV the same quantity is 2369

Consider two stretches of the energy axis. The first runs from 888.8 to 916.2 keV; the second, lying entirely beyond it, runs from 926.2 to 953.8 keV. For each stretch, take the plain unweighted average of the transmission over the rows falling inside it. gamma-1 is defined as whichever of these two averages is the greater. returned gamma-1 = 166.7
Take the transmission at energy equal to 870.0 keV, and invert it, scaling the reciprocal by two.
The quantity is 0.0152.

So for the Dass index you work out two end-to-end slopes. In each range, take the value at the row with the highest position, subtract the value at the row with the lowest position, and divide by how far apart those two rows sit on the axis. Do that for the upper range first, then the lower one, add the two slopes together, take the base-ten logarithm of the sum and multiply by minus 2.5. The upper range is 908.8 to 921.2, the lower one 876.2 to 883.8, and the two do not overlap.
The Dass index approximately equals -1.4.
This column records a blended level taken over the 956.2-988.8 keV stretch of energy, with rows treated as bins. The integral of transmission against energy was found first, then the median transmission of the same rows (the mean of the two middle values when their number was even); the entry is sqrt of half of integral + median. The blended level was 52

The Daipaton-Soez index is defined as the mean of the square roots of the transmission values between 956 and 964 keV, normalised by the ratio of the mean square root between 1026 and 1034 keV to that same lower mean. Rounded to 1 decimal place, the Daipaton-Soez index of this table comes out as 12.6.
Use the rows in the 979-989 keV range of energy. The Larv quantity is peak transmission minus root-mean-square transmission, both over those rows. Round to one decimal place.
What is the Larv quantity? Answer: 15.7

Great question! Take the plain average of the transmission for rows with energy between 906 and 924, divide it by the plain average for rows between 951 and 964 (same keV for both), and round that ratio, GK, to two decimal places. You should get 1.05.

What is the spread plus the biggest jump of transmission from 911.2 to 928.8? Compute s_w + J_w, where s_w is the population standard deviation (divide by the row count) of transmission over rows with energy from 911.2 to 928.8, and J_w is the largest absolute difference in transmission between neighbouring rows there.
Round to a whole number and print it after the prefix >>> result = 25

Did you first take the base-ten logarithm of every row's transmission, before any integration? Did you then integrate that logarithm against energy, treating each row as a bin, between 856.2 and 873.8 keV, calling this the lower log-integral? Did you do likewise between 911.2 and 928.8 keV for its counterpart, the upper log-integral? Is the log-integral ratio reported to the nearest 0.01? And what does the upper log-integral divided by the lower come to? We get 1.05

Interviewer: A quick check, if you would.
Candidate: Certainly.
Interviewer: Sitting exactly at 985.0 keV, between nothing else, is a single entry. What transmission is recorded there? 164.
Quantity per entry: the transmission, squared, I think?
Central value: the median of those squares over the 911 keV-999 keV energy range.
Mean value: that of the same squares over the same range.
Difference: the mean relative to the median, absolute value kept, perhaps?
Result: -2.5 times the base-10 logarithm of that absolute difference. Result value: -7.0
